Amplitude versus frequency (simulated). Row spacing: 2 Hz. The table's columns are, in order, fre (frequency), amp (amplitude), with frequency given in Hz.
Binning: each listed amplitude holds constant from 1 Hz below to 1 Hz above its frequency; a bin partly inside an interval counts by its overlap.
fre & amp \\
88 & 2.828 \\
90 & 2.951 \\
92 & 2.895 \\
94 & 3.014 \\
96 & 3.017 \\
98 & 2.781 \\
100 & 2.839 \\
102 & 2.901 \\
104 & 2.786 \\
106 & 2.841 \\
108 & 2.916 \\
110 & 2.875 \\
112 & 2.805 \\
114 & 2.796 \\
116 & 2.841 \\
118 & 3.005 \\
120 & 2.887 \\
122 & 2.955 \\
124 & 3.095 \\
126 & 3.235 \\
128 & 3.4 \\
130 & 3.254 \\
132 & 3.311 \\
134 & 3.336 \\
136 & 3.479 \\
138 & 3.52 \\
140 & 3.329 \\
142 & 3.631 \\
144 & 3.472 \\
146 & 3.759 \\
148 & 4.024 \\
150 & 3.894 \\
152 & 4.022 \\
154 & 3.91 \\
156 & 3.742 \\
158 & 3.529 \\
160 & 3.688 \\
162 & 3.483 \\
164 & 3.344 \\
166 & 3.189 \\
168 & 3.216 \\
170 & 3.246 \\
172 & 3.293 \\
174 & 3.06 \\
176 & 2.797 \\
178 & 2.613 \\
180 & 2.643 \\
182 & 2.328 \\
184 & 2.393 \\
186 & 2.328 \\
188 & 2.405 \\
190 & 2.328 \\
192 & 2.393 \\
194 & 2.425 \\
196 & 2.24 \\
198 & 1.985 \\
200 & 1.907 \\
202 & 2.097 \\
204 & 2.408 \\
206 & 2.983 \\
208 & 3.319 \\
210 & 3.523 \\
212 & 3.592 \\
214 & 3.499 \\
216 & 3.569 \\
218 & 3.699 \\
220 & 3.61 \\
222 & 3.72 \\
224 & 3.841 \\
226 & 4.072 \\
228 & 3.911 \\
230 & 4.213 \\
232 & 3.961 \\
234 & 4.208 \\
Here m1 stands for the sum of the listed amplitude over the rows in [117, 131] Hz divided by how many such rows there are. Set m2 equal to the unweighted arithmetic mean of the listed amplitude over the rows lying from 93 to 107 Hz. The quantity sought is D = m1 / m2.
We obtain 1.1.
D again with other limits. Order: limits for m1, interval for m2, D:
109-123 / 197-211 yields 1.1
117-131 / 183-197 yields 1.3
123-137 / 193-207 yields 1.4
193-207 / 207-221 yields 0.6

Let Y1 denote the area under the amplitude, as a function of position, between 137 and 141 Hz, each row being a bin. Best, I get 13.7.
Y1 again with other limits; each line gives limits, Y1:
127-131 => 13.3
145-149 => 15.6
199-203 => 8.0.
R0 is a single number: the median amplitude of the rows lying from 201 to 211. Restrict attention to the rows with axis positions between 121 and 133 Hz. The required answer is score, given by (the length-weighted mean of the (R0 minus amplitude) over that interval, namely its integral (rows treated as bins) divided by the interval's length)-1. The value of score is -1.2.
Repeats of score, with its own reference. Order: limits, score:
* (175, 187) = -0.5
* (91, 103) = -0.9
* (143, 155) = -1.9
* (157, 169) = -1.4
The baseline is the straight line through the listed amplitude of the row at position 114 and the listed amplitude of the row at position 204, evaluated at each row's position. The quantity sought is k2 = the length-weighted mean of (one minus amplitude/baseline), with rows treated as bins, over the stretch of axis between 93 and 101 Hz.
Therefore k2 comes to 0.0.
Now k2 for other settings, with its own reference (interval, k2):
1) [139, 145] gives -0.3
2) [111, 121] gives 0.0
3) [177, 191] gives 0.0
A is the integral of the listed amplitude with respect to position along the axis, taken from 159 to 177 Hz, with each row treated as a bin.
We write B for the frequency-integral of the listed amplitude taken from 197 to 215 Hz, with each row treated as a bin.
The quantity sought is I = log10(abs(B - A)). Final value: 0.9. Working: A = 59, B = 51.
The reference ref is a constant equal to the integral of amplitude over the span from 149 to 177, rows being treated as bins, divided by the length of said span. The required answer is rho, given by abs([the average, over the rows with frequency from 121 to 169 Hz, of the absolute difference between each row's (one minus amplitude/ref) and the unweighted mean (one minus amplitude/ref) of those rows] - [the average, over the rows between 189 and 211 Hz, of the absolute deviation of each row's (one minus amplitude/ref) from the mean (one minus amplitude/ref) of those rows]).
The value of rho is 0.053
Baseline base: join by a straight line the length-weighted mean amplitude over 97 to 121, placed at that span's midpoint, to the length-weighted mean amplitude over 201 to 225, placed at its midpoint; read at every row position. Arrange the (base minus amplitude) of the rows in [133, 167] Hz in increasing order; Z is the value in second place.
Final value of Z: -0.97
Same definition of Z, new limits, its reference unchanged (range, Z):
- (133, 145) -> -0.53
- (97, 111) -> -0.06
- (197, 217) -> -0.23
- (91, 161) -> -0.97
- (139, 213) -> -0.97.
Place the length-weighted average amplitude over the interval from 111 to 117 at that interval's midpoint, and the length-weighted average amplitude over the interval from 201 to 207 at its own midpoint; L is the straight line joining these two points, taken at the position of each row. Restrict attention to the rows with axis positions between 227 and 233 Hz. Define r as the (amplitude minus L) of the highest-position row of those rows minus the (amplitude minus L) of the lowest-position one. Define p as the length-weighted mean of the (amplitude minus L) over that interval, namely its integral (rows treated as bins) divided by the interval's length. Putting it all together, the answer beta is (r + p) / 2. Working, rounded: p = 1.62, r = 0.06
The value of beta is 0.84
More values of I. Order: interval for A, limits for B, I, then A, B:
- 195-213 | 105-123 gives 0.6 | 48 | 52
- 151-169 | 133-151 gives -0.2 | 64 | 65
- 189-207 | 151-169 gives 1.4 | 42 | 64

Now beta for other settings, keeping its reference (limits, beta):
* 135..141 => 0.29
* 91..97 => 0.11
